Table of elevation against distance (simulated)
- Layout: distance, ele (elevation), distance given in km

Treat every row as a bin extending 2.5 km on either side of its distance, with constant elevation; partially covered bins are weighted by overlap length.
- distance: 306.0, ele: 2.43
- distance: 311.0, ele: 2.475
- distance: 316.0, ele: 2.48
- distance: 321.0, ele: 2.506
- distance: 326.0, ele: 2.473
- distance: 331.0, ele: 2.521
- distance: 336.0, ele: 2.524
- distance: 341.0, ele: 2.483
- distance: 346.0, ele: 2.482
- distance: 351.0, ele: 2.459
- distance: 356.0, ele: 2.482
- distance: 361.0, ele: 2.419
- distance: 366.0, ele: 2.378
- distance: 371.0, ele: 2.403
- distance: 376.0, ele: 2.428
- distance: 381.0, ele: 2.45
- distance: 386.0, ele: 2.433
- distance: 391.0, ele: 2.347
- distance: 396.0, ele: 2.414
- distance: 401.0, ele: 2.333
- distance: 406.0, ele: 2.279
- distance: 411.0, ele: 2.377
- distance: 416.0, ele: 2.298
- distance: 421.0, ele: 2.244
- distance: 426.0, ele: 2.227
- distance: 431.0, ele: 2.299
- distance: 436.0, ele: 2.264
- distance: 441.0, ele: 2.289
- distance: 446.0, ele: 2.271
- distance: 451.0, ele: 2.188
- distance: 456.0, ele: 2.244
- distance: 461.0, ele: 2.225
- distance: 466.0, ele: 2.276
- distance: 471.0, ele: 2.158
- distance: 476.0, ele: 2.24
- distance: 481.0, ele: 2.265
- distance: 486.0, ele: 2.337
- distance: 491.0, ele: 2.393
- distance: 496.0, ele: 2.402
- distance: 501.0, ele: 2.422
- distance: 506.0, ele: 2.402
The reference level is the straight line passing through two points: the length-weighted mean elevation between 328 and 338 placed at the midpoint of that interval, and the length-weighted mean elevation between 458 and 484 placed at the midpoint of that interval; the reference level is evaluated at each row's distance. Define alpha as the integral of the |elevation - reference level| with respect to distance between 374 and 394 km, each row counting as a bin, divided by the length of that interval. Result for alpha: 0.028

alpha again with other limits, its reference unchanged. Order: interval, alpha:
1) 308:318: 0.086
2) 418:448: 0.047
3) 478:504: 0.168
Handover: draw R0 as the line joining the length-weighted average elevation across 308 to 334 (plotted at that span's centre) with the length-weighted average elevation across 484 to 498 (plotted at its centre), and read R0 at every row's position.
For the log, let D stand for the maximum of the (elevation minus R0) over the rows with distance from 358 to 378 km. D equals -0.03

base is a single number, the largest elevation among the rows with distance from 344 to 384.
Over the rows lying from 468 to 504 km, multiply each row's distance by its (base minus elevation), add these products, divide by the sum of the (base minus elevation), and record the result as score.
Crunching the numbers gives 480.6 km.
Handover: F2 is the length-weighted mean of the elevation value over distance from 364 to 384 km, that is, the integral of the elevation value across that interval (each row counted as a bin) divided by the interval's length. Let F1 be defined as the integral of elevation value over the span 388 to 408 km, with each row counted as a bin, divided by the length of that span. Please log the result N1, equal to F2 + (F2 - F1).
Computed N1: 2.5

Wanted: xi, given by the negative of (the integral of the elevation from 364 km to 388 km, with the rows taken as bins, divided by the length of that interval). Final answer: -2.42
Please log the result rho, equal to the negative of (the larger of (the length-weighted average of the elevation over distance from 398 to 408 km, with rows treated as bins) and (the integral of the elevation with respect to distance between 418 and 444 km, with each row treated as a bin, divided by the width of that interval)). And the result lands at -2.31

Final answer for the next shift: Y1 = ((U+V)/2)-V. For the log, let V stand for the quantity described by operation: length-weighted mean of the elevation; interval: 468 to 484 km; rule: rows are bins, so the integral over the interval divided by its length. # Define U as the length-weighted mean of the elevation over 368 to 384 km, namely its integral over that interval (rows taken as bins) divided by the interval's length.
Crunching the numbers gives 0.10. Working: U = 2.426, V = 2.23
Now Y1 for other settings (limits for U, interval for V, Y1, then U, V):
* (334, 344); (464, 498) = 0.10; 2.501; 2.29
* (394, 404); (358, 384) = -0.03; 2.367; 2.42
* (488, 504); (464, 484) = 0.08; 2.403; 2.24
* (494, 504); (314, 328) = -0.04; 2.412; 2.49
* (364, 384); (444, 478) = 0.09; 2.416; 2.23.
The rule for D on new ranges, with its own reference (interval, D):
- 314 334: 0.04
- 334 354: 0.04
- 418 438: -0.12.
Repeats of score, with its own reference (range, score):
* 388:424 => 408.3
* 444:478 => 461.3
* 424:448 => 435.6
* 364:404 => 385.4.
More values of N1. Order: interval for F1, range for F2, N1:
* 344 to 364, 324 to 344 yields 2.5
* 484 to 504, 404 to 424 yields 2.2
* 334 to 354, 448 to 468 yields 2.0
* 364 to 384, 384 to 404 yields 2.3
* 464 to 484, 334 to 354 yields 2.7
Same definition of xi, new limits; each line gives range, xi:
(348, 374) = -2.43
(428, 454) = -2.26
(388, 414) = -2.35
